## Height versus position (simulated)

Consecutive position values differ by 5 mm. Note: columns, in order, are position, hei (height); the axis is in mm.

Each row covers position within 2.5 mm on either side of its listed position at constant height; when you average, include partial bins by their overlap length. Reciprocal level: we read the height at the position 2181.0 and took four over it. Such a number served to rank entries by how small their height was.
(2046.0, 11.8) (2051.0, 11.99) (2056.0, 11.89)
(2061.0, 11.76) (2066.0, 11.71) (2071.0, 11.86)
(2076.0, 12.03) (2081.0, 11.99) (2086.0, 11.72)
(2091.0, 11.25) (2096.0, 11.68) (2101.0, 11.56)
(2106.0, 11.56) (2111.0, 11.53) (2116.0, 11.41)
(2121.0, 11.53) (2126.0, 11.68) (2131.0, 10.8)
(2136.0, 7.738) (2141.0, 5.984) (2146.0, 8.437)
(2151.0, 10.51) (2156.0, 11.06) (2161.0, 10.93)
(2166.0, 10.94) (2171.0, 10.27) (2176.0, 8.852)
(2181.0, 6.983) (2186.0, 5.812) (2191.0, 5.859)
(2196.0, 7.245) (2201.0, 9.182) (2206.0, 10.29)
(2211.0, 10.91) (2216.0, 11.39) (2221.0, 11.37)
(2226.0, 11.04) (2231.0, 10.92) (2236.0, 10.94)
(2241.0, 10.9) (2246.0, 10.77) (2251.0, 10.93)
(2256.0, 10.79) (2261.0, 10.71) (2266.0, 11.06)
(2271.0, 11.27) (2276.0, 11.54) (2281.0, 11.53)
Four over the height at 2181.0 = 0.57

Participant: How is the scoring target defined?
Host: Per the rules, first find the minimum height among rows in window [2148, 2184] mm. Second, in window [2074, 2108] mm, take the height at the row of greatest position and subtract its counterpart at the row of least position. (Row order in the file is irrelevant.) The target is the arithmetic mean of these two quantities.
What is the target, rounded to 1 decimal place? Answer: 3.3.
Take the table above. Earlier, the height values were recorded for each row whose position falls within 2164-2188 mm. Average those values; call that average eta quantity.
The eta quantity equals 8.6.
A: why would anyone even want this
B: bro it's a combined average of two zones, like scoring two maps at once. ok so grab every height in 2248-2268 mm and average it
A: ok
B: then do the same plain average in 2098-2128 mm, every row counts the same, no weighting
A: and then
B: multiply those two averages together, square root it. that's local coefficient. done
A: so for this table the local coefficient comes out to 11.2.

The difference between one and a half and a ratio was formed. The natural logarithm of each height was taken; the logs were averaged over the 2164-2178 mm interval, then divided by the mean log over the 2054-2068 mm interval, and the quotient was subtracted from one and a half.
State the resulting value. 0.57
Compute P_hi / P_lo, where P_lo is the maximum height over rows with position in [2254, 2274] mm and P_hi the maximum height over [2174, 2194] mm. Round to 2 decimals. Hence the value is 0.79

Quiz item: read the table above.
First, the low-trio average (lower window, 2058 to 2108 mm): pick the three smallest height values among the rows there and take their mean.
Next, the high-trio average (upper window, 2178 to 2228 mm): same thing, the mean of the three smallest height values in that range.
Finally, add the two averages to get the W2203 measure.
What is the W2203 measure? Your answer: 17.7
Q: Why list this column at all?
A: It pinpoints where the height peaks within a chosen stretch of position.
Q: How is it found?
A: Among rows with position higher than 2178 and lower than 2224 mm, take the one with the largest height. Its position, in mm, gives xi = 2216.0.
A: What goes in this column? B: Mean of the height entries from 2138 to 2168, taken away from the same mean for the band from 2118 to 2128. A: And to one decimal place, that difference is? 2.0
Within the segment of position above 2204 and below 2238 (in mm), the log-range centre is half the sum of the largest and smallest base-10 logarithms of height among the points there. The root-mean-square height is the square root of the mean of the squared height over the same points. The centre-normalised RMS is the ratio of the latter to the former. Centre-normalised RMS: 10.6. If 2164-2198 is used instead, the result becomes 9.1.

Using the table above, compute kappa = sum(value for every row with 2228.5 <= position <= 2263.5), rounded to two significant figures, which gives 76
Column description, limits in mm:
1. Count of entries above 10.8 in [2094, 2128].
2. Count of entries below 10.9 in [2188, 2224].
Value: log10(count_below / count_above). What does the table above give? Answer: -0.24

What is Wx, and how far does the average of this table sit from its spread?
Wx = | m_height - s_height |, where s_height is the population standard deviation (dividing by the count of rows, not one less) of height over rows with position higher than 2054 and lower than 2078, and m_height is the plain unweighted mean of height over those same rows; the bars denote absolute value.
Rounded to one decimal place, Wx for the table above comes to 11.7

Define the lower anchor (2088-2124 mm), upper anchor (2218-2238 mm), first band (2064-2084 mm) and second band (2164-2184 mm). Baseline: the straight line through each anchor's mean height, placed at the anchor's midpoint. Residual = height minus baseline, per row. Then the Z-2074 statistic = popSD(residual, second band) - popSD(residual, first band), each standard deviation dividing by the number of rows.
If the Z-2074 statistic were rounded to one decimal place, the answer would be 1.4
